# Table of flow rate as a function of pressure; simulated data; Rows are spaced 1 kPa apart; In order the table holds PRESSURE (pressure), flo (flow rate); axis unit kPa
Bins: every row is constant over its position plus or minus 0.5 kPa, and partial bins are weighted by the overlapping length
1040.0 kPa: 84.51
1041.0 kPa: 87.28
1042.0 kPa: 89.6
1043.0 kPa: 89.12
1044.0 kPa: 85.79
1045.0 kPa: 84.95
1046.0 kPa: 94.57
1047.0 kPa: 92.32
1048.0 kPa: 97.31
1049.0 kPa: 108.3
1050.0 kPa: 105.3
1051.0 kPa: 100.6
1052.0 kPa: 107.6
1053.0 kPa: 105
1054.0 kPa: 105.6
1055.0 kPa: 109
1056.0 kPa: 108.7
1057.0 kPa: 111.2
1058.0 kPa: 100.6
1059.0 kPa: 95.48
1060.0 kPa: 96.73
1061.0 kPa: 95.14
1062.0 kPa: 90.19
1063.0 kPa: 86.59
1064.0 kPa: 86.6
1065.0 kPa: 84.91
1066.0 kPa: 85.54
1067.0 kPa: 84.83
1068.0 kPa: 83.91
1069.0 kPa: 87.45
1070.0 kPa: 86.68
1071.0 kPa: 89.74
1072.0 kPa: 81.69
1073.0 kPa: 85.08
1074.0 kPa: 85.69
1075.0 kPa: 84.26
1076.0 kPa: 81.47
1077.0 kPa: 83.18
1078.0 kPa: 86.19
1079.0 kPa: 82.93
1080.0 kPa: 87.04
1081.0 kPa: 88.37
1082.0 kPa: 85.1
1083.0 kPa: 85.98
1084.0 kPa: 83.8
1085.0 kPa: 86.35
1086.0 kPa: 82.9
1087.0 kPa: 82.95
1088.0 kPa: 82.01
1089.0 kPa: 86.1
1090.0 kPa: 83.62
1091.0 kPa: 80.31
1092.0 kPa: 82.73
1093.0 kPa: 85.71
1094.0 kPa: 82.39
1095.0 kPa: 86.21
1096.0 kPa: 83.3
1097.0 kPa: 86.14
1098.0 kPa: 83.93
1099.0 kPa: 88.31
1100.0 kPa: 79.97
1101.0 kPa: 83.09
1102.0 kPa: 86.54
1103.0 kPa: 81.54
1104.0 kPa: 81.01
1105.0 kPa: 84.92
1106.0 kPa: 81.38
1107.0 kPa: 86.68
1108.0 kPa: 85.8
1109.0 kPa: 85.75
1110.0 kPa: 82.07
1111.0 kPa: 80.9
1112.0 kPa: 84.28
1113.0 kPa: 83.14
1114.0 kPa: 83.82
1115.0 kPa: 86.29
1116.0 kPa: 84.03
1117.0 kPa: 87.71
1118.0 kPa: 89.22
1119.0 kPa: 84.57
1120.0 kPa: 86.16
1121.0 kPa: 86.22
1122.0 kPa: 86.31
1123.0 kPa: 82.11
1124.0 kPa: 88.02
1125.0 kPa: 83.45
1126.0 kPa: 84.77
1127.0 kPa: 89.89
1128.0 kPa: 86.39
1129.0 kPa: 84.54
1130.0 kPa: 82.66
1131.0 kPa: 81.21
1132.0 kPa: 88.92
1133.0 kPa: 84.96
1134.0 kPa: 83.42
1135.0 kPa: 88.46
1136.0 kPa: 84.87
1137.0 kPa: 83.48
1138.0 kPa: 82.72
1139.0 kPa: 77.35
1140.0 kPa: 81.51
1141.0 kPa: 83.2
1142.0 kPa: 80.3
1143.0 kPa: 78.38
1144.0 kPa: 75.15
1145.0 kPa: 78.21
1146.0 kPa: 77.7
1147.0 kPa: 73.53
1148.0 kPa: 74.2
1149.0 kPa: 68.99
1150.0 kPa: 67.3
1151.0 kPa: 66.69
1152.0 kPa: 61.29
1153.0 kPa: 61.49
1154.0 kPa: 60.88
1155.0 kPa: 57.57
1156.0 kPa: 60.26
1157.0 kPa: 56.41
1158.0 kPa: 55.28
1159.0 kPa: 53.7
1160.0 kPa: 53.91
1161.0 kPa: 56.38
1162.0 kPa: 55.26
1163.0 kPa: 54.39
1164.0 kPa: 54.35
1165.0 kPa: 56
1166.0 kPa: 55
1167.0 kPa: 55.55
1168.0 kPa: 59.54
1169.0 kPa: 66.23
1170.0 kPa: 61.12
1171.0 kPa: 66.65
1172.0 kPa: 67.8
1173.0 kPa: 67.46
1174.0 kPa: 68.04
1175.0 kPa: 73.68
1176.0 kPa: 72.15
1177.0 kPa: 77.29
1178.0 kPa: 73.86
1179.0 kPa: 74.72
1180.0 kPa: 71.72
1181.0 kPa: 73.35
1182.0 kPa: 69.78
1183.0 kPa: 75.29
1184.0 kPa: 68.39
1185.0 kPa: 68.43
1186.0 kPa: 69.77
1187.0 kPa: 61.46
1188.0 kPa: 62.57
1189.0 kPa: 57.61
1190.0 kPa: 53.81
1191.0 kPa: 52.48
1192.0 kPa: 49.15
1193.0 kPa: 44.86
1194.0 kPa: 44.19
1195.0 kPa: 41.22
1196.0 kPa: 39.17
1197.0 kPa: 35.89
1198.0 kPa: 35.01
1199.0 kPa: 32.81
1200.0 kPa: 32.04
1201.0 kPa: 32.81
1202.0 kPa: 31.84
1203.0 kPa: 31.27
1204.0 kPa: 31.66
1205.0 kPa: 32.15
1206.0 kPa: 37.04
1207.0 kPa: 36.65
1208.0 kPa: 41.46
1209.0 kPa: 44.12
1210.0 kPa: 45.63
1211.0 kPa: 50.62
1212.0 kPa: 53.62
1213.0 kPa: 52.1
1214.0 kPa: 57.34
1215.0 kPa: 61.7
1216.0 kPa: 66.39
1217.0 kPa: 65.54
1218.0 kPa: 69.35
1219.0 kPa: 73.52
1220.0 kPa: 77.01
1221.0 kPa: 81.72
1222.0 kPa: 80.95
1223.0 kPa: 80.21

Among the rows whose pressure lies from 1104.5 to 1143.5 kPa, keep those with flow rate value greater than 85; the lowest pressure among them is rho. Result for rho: 1107.0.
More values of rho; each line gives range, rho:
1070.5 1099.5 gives 1071.0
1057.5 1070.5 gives 1058.0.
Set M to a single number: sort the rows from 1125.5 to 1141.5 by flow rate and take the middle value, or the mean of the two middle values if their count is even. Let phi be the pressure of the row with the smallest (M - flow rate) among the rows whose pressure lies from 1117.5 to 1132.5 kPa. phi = 1127.0 kPa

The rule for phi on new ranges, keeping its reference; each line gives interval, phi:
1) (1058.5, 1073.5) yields 1060.0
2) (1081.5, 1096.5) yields 1085.0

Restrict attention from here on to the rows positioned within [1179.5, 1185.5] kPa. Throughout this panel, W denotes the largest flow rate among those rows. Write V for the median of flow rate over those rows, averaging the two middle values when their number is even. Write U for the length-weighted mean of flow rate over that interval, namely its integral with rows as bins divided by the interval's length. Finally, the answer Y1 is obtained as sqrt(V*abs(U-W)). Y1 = 17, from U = 71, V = 71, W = 75.29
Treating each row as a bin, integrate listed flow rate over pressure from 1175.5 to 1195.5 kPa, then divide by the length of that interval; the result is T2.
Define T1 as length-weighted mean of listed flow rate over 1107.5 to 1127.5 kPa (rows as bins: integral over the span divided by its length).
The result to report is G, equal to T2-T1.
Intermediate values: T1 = 85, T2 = 63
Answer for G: -22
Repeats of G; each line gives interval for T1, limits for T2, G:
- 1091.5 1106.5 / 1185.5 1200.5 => -36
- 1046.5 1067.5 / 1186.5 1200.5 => -52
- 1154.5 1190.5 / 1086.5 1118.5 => 21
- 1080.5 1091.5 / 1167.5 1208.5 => -30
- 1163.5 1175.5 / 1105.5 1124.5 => 22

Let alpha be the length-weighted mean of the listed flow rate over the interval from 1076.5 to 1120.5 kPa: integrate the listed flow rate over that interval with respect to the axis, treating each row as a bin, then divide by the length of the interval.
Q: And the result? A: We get 84.4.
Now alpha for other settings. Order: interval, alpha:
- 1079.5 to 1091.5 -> 84.5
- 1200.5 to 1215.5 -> 42.7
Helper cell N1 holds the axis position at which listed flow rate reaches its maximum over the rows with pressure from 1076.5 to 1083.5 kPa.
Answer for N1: 1081.0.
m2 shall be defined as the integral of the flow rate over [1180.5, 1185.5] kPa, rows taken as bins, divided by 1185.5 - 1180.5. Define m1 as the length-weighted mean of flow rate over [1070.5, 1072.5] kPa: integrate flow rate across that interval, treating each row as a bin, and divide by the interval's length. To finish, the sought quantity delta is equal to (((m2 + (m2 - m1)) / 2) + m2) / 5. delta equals 20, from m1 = 86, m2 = 71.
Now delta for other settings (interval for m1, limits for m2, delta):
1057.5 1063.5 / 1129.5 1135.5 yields 25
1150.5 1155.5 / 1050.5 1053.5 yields 36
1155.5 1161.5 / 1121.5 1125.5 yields 28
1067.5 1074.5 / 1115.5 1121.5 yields 26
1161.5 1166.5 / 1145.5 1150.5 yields 23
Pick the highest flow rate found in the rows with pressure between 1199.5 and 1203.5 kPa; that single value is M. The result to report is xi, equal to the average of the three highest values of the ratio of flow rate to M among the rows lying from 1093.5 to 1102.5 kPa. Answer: 2.7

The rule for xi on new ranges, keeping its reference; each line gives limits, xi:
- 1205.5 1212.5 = 1.5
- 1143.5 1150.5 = 2.3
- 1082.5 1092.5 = 2.6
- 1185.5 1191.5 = 2.0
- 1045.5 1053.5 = 3.3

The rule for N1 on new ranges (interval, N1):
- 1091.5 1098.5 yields 1095.0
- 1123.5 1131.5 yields 1127.0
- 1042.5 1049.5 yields 1049.0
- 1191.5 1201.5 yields 1192.0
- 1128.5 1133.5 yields 1132.0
